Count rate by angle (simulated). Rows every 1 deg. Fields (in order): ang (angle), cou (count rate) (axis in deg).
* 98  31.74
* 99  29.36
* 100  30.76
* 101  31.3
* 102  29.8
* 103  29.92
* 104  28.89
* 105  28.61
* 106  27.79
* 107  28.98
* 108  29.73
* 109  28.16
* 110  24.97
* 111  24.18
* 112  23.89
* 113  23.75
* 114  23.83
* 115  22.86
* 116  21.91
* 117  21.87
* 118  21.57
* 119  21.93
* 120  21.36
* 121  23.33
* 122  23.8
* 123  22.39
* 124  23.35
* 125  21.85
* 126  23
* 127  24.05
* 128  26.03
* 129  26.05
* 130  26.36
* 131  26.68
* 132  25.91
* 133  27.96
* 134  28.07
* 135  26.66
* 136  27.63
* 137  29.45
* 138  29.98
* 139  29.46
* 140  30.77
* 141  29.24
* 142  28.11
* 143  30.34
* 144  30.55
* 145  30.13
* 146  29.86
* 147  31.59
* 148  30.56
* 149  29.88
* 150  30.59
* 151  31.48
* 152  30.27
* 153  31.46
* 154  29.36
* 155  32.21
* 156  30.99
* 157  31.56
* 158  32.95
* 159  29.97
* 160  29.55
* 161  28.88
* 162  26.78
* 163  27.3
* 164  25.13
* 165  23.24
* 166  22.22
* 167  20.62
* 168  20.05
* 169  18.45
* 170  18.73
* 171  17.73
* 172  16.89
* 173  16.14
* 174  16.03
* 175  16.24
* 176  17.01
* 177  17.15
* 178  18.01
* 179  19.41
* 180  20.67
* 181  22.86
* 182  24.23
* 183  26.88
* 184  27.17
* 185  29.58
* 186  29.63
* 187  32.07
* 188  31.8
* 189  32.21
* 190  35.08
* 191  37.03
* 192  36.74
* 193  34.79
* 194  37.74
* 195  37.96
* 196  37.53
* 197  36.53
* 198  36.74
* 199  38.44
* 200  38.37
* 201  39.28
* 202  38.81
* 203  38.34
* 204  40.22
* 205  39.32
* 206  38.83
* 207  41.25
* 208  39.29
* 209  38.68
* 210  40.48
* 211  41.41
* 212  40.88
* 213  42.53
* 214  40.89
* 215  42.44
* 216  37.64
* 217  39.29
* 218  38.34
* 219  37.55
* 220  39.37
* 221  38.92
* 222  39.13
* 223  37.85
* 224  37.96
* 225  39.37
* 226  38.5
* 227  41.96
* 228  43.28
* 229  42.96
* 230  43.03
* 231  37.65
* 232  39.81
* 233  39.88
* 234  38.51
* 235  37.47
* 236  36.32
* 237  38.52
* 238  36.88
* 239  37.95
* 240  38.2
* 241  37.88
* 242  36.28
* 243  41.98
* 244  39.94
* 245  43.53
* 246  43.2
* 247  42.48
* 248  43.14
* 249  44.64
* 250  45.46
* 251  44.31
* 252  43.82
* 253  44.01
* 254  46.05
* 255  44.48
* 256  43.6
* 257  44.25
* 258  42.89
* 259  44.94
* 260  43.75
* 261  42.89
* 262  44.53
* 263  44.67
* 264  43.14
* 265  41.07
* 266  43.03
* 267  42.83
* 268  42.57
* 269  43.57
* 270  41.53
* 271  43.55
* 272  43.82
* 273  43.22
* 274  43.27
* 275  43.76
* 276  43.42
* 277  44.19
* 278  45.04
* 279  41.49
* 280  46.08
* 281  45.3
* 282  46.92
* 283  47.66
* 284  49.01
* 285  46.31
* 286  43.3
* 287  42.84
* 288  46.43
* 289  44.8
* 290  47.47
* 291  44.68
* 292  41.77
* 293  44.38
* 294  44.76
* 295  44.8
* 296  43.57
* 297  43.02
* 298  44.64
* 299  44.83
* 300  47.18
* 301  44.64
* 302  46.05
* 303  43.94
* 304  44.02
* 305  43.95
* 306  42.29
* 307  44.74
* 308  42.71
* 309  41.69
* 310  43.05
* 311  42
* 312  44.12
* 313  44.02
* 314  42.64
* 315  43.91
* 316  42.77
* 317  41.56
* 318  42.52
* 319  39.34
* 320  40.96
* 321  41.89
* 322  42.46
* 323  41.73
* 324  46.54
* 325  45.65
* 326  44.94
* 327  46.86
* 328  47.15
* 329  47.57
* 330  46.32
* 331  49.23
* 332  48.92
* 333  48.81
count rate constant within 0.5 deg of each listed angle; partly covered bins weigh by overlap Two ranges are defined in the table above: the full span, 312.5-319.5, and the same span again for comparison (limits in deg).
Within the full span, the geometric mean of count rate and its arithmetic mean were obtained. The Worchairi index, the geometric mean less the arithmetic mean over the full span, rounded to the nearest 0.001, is -0.026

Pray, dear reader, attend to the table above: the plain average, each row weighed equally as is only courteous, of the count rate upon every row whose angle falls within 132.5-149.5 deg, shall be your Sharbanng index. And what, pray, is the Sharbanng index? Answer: 29.4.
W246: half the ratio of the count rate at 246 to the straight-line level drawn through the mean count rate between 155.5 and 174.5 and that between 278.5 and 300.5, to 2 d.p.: 0.57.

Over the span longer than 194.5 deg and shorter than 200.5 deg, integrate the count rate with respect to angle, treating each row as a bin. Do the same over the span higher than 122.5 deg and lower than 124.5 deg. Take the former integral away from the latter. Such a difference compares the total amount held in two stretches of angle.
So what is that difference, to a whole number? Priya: -180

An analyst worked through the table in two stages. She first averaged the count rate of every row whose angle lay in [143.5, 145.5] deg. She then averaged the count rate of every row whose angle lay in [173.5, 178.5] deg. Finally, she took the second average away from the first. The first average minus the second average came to 13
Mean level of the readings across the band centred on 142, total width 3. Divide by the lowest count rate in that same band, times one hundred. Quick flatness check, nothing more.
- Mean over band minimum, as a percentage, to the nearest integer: 104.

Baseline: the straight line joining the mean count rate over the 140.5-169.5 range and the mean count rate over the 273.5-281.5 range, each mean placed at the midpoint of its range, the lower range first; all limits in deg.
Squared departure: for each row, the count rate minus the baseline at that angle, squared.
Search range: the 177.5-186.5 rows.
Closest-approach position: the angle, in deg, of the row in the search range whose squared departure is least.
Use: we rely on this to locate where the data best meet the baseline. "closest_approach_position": 185 deg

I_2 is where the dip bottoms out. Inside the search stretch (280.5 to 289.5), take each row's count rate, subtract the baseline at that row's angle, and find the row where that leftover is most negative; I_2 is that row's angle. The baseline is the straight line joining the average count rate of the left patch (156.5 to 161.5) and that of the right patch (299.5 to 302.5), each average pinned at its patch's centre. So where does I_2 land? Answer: 287 deg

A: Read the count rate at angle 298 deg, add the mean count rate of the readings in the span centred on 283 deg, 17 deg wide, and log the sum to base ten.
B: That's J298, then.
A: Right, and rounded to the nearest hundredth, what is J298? 1.95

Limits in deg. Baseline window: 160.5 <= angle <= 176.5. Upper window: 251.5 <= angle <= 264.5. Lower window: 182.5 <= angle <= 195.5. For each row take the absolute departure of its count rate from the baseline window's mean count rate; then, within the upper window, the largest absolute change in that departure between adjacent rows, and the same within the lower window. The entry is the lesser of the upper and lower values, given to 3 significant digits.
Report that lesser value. 2.05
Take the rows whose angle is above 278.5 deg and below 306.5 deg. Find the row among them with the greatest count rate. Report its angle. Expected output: 284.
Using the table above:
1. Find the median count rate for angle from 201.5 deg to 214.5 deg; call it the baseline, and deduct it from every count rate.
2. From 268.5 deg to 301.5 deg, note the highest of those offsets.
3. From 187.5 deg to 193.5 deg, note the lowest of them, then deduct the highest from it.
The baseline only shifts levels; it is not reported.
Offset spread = -17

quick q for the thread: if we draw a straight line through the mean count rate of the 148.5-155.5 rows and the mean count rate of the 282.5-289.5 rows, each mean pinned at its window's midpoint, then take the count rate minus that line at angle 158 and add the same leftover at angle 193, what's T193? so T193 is 1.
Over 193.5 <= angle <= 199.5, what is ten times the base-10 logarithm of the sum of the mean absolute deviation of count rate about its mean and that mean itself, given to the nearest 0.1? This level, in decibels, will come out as 15.8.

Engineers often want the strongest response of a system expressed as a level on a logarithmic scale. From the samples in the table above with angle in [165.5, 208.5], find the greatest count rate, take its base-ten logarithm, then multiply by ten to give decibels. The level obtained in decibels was 16.2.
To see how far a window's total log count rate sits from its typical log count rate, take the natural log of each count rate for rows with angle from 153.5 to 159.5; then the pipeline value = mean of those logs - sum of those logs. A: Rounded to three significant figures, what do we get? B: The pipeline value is -17.2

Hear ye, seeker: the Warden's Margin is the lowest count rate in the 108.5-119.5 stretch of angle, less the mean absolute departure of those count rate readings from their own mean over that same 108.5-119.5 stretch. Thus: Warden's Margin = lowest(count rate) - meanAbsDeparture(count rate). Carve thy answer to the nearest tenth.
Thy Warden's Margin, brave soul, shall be 20.2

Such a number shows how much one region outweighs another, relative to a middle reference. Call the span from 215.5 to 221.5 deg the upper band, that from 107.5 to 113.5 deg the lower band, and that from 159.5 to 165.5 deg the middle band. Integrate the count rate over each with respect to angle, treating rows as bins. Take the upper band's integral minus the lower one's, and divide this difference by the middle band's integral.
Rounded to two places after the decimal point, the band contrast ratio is 0.48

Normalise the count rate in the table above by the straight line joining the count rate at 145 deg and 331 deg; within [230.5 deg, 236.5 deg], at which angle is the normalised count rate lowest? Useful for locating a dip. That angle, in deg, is 236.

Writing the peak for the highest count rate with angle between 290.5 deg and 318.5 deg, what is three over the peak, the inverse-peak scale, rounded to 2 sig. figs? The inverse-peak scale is 0.064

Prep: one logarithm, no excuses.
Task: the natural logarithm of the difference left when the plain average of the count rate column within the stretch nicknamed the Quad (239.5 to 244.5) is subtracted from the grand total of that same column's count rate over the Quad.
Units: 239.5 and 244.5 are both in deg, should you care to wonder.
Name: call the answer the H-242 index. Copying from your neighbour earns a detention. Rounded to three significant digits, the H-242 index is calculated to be 5.05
